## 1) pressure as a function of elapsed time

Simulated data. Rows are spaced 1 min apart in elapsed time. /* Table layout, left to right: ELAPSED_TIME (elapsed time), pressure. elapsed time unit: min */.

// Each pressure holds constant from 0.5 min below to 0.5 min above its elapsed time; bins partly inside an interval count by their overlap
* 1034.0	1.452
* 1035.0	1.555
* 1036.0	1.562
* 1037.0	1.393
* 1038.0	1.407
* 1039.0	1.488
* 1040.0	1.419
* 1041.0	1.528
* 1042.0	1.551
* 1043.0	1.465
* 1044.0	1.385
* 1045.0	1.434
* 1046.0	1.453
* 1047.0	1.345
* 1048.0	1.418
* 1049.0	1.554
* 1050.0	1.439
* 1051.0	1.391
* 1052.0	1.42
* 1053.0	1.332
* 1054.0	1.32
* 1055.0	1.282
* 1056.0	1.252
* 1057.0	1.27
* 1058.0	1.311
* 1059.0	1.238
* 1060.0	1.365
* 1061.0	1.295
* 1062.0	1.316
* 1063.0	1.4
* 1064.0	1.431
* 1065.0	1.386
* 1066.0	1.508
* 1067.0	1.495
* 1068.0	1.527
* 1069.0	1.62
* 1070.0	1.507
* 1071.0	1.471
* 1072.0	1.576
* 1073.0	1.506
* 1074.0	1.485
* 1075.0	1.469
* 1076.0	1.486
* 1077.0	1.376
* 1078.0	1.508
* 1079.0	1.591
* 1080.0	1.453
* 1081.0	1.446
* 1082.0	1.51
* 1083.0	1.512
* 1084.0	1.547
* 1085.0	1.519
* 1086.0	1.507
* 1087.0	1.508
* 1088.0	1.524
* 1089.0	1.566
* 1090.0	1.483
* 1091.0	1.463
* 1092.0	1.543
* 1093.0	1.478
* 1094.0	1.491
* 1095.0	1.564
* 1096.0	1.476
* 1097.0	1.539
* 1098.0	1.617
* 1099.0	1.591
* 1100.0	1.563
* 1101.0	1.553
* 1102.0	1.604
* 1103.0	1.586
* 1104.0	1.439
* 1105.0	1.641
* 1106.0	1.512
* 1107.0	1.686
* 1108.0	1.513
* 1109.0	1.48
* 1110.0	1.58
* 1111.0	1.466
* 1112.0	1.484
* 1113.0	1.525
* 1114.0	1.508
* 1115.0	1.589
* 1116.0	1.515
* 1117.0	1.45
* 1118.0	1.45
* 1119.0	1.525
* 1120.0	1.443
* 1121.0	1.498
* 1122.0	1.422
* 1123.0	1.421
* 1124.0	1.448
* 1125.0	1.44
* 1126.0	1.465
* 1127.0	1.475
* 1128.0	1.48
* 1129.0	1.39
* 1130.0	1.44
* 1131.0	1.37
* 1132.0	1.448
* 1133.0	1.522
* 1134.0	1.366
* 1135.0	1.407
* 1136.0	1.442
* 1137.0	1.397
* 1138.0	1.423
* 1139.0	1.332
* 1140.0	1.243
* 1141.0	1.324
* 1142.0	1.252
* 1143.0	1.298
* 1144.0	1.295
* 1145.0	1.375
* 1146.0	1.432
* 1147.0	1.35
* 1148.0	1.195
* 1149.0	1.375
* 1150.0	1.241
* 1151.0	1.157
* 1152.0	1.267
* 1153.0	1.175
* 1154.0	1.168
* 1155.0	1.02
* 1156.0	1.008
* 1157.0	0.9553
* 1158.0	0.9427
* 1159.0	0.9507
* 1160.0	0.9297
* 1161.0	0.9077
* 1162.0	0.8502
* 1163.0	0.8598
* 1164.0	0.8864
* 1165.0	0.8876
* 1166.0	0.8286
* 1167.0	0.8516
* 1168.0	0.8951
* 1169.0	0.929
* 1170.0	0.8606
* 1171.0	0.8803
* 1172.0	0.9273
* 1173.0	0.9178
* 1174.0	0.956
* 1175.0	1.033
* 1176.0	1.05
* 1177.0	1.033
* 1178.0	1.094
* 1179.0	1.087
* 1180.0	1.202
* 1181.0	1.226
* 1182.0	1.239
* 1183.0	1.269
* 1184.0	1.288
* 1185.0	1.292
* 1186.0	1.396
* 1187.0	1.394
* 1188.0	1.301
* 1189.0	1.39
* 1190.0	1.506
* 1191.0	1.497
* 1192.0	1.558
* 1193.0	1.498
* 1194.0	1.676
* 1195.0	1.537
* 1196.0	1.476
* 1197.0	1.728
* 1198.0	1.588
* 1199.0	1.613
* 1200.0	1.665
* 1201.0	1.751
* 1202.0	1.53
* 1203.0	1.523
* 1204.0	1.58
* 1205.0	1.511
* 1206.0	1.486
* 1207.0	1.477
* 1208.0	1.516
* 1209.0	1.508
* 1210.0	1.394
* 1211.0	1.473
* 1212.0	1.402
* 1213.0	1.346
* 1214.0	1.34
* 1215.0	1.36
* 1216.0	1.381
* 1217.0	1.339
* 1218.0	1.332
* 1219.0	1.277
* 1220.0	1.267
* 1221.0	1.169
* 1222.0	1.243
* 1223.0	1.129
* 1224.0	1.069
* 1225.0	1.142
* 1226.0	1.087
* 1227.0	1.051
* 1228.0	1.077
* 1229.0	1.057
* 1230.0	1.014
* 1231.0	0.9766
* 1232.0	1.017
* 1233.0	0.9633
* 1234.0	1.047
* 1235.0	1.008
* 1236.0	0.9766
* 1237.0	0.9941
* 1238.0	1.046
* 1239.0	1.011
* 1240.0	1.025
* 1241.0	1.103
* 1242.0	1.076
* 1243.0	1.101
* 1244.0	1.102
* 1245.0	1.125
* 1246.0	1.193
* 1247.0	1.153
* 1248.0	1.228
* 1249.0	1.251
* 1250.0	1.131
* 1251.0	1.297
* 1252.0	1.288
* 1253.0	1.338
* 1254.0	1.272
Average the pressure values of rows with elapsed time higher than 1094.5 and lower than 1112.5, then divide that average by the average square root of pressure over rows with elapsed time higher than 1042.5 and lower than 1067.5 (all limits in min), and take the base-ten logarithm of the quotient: 0.12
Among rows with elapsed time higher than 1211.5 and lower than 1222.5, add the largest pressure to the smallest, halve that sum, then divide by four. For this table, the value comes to 0.321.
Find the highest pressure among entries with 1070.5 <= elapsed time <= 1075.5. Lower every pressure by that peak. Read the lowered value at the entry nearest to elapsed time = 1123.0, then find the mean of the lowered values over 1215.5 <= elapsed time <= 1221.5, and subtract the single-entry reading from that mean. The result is -0.13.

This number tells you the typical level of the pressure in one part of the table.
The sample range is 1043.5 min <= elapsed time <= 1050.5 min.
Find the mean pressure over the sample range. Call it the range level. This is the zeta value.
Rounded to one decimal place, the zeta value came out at 1.4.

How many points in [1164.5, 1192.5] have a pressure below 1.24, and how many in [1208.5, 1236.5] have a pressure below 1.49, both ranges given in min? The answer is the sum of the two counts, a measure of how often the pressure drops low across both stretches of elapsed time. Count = 45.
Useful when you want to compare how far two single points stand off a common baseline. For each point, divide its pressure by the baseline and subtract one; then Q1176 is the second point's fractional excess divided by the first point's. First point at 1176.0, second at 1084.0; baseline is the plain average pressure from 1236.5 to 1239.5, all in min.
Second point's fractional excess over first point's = 16.1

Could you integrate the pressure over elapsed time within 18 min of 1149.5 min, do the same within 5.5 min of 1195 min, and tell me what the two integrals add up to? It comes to 60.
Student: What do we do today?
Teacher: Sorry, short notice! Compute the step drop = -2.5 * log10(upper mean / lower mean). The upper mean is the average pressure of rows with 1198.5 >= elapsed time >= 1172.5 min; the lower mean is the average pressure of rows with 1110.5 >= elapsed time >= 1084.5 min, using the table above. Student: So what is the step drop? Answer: 0.17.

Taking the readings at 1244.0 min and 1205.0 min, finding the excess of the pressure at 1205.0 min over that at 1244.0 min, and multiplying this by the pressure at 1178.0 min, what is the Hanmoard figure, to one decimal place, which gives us 0.4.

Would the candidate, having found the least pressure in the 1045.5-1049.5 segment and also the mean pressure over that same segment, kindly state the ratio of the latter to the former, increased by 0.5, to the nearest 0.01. 1.57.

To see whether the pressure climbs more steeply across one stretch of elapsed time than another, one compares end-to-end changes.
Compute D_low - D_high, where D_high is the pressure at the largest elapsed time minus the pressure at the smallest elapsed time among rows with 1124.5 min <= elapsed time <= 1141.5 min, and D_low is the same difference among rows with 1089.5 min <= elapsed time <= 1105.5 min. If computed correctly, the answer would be 0.27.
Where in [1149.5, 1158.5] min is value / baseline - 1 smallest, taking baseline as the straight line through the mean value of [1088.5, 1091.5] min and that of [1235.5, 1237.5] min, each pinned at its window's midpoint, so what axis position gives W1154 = 1158.0 min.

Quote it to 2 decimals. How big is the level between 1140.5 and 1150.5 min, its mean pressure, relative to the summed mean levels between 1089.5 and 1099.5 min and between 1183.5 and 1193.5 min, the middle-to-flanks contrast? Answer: 0.45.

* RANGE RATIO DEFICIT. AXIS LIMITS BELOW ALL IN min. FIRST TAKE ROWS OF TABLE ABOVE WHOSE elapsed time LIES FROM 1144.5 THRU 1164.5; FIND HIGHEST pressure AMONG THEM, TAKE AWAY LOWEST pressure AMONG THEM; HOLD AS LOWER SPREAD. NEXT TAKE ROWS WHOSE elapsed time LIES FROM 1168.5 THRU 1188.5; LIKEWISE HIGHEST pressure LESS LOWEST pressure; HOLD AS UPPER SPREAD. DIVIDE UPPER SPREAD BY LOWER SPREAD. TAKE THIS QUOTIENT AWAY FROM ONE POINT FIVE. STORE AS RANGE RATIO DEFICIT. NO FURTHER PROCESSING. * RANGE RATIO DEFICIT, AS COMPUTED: 0.58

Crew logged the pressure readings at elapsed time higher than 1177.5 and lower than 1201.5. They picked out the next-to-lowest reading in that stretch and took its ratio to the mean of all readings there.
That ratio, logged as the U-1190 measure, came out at 0.766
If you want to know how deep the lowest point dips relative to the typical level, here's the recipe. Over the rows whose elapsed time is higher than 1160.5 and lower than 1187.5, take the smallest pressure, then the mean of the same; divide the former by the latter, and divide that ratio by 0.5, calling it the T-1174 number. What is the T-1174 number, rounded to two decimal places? 1.60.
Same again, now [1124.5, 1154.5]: 1.71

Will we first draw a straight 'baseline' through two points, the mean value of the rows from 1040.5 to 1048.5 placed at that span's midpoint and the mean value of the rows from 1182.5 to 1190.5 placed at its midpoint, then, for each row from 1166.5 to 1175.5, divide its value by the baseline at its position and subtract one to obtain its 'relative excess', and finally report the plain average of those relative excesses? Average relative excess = -0.33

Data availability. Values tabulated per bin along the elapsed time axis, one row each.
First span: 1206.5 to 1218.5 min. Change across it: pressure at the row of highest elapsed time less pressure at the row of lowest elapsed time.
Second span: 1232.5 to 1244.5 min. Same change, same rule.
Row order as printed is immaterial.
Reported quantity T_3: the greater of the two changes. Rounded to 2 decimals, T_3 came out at 0.14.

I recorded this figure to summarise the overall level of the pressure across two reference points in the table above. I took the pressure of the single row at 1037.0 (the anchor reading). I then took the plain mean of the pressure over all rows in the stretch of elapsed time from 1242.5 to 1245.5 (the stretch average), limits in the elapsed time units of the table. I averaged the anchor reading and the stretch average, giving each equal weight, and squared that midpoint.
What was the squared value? 1.6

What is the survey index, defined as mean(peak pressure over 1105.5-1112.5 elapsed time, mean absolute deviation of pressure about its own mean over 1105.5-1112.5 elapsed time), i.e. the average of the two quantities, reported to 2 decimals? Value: 0.87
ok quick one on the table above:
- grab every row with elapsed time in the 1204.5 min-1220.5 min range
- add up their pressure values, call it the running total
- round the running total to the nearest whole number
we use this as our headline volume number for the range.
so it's 22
